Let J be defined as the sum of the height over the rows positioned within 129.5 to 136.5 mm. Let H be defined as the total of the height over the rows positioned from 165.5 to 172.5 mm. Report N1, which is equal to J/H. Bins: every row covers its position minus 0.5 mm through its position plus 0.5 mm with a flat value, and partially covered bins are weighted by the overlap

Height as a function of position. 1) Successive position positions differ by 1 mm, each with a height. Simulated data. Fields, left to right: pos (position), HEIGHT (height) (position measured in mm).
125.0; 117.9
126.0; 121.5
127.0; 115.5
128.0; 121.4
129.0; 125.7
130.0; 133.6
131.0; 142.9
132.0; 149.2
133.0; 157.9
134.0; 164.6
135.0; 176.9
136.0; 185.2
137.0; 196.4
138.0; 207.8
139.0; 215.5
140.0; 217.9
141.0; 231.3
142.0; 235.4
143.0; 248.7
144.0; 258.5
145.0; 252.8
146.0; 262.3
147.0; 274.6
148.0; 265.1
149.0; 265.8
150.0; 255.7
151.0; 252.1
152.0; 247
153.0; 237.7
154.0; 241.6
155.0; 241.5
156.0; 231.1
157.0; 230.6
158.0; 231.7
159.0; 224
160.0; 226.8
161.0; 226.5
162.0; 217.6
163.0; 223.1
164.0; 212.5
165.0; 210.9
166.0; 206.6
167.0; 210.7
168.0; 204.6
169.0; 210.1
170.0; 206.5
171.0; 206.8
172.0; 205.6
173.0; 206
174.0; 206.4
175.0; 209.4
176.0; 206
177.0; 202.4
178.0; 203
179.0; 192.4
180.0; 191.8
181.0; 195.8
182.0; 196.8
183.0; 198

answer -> 0.77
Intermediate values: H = 1451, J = 1110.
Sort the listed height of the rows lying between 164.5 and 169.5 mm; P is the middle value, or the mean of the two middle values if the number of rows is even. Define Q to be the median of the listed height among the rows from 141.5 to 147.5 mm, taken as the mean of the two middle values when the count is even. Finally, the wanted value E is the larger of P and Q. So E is 256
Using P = 210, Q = 256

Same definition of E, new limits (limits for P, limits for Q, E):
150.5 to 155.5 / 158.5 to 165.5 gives 242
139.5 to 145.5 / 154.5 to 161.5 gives 242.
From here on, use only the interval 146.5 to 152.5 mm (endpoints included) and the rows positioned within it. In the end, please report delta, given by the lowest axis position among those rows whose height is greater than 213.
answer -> 147.0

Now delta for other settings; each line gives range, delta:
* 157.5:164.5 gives 158.0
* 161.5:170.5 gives 162.0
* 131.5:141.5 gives 139.0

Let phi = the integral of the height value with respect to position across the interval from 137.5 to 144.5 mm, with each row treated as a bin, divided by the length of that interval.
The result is 231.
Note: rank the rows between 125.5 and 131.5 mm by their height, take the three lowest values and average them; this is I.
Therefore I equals 119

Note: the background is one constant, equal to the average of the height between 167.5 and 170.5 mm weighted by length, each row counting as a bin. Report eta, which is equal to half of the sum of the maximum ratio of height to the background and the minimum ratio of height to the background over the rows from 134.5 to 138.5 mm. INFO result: 0.93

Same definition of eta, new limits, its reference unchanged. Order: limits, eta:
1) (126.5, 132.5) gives 0.64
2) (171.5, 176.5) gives 1.00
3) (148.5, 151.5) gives 1.25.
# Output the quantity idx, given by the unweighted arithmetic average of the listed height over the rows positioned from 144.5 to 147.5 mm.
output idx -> 263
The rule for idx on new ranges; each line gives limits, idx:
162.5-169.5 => 211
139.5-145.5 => 241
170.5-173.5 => 206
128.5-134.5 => 146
